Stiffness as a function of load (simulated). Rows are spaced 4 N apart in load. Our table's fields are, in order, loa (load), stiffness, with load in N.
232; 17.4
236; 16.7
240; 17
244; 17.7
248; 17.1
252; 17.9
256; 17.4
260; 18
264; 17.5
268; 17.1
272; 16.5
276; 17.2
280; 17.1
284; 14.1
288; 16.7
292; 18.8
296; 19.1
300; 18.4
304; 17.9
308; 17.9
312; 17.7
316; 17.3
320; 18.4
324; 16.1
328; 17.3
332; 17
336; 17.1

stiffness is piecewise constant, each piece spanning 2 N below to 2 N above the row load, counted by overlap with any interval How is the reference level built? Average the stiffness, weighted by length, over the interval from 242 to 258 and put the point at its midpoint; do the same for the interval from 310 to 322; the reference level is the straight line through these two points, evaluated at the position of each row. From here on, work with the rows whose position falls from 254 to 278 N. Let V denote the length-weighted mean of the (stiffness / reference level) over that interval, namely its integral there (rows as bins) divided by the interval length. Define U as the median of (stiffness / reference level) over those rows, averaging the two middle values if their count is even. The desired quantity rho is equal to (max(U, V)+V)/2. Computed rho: 0.98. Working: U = 0.983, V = 0.98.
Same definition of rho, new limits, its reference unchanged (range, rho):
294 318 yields 1.02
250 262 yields 1.02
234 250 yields 0.98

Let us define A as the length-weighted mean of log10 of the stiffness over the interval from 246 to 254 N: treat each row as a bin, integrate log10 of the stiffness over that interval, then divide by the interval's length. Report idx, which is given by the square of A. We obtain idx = 1.54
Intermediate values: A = 1.24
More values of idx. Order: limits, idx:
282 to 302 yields 1.53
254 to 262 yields 1.56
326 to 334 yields 1.52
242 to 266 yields 1.55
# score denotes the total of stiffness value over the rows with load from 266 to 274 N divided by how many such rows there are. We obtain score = 16.8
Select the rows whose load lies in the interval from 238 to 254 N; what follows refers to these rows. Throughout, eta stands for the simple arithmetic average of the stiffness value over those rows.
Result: 17.4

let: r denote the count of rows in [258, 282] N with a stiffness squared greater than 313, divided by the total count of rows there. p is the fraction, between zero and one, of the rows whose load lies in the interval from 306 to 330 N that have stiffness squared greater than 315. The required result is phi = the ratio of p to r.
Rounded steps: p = 0.33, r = 0.17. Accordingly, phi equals 2.00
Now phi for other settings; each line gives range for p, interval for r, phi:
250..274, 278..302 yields 0.67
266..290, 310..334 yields 0.00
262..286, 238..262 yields 0.00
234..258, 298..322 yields 0.20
